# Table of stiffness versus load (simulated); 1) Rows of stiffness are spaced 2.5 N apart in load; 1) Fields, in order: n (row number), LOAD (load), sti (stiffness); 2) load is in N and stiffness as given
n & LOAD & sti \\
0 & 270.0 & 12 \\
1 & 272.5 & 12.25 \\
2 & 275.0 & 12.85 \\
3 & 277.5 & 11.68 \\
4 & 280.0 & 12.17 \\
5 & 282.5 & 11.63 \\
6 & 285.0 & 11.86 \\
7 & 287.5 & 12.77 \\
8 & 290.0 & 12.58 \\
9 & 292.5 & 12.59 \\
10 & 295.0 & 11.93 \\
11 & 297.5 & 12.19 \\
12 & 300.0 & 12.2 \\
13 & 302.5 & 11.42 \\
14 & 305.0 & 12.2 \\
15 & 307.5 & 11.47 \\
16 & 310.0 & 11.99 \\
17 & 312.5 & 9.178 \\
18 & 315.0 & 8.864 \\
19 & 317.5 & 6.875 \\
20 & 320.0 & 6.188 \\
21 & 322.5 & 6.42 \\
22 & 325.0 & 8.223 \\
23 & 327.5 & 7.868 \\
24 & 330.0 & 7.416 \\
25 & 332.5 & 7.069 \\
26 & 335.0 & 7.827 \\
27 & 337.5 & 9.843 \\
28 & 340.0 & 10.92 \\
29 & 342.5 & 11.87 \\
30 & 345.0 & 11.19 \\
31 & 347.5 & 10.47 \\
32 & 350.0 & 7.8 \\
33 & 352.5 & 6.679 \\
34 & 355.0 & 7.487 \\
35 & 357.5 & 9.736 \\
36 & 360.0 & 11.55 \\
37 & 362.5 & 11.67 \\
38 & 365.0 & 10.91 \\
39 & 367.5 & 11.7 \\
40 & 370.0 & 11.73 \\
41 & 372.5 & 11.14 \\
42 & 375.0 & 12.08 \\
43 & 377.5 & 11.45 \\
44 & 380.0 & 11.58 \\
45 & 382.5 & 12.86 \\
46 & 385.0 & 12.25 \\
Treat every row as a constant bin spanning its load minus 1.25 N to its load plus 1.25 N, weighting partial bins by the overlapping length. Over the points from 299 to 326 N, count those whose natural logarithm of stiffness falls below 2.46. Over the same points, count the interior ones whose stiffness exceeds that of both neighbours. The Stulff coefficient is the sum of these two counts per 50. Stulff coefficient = 0.200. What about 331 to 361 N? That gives 0.240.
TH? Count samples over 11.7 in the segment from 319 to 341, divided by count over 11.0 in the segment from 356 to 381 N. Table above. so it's 0.0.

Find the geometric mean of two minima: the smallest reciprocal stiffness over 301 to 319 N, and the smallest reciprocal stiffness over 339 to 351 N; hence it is 0.083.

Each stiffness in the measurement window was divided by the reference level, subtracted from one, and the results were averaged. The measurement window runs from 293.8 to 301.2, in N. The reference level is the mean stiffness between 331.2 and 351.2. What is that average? -0.26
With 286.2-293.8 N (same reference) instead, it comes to -0.31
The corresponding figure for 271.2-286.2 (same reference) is -0.25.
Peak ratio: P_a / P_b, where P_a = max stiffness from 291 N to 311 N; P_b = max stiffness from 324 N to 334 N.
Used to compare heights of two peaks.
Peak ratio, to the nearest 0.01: 1.53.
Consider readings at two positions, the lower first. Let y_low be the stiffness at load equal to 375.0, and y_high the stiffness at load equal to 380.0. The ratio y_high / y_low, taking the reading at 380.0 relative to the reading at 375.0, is 0.96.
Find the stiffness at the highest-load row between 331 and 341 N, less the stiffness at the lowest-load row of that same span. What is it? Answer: 3.9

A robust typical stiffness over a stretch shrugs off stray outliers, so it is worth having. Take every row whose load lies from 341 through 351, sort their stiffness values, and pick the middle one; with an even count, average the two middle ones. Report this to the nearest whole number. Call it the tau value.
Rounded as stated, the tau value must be 11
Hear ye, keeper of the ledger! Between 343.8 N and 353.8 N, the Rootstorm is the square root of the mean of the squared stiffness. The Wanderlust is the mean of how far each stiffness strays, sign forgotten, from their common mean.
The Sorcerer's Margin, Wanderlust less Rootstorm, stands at -7.4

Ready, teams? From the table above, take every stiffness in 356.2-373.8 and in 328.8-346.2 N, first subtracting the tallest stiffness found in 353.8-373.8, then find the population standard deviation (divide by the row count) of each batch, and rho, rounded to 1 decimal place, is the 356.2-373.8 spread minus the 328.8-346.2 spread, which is -1.2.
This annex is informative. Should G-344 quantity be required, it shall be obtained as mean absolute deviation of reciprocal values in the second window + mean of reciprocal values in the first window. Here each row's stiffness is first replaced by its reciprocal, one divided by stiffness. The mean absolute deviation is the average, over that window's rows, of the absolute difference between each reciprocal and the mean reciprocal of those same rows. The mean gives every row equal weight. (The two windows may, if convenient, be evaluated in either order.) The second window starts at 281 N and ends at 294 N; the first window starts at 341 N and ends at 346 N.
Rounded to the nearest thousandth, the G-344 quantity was 0.090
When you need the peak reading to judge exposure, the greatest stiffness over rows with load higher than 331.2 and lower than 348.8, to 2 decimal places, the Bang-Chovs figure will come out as 11.87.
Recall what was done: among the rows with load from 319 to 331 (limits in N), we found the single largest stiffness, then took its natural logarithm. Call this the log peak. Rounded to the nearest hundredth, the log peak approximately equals 2.11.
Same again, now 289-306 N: 2.53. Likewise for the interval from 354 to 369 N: 2.46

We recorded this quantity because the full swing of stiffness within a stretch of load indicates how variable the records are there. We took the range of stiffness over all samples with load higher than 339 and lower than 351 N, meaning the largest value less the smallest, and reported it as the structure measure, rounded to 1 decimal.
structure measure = 4.1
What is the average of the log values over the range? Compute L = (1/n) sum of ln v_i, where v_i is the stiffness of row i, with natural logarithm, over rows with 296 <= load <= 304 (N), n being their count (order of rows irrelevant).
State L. 2.48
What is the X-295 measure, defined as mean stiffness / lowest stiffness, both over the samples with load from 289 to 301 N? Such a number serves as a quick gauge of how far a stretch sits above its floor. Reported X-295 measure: 1.03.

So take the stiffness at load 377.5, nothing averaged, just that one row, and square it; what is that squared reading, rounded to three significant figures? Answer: 131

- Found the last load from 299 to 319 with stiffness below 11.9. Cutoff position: 317.5 N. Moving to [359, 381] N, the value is 380.0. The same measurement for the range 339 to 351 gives 350.0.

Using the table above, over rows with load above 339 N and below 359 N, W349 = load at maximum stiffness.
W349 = 342.5 N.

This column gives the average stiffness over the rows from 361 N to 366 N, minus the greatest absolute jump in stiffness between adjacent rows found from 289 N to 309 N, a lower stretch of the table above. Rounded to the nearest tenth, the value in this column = 10.5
